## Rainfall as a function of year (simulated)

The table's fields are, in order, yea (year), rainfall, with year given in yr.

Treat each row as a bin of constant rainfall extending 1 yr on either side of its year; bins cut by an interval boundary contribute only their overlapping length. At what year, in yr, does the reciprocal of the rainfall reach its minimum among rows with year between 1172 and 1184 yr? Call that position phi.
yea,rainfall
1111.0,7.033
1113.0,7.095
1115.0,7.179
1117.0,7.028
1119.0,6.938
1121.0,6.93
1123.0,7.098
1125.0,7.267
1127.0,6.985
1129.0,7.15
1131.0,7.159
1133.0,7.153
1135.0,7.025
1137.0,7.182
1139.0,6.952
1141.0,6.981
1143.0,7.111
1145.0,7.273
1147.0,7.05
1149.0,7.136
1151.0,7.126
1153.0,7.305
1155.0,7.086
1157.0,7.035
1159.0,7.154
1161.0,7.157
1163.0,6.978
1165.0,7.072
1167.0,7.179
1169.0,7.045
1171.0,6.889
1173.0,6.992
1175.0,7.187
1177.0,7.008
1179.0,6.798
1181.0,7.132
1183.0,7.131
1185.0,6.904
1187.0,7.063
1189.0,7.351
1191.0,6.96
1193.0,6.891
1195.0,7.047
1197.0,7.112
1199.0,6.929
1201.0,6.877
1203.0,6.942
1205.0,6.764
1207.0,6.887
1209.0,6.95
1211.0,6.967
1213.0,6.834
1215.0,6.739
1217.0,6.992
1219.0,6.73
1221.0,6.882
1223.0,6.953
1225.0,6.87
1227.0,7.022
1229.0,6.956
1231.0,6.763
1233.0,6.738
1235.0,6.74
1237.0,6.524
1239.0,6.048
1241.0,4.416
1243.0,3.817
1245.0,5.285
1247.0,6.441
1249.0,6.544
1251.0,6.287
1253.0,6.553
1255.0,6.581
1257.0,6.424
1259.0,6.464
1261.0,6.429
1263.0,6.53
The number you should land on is 1175.0 yr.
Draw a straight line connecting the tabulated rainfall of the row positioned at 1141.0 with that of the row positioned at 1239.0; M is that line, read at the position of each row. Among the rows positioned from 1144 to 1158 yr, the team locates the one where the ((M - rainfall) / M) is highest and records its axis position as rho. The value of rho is 1147.0 yr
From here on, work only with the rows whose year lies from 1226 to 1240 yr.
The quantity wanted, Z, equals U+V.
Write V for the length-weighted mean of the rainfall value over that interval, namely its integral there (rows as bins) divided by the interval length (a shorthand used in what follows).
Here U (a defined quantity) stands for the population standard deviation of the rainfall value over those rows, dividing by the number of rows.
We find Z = 6.98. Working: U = 0.300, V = 6.68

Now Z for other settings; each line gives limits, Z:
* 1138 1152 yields 7.19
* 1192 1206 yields 7.04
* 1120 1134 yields 7.21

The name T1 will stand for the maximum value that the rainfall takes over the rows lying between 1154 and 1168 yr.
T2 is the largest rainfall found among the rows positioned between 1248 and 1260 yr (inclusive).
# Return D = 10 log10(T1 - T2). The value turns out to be -2.2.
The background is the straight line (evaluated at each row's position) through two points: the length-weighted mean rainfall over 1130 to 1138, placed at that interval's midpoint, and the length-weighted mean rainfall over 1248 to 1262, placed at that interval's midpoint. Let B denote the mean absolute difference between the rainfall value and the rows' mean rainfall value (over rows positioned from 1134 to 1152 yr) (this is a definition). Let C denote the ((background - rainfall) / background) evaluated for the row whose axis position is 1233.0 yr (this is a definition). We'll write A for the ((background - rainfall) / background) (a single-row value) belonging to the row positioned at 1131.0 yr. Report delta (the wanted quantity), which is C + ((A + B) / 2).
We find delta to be 0.02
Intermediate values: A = -0.002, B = 0.081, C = -0.023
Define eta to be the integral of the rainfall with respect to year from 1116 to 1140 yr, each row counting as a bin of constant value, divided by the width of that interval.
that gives 7.07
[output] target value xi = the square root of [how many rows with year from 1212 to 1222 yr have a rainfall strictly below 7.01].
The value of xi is 2.24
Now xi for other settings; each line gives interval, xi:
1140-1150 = 1.00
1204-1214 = 2.24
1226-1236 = 2.00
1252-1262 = 2.24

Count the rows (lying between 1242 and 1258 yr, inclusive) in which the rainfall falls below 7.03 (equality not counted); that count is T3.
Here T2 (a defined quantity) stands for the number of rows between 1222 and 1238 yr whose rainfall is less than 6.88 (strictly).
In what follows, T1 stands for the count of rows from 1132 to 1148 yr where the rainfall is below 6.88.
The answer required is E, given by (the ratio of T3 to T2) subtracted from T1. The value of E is -1.6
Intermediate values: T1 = 0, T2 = 5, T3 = 8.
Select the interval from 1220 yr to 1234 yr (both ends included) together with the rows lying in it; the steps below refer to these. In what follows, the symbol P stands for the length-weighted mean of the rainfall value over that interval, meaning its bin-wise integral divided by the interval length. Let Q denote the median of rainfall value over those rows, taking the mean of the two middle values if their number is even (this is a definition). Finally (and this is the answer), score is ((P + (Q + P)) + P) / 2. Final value 13.77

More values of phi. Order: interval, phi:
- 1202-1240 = 1227.0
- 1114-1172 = 1153.0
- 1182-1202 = 1189.0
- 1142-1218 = 1189.0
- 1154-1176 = 1175.0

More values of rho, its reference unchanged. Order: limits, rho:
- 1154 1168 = 1157.0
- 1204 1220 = 1205.0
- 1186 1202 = 1193.0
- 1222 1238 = 1237.0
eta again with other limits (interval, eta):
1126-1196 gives 7.08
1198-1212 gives 6.90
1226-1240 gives 6.68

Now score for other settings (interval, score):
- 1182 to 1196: 14.10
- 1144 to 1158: 14.28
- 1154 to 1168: 14.18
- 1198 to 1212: 13.82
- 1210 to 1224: 13.75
